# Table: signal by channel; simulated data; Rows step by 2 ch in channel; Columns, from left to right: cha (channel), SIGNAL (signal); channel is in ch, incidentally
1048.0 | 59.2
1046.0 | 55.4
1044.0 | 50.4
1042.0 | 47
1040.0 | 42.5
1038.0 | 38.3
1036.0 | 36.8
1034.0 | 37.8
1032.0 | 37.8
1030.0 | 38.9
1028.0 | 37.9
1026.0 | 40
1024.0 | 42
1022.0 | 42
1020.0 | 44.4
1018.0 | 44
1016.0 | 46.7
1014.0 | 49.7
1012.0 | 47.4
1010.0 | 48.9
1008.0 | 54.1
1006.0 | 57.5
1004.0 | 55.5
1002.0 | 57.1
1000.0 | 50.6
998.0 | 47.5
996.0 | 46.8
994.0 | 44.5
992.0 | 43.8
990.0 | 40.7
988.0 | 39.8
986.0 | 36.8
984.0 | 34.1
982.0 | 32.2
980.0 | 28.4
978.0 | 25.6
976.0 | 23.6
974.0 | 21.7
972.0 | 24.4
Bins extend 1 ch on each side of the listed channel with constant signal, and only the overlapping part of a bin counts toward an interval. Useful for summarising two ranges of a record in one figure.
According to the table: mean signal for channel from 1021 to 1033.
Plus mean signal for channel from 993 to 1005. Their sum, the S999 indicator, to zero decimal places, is 90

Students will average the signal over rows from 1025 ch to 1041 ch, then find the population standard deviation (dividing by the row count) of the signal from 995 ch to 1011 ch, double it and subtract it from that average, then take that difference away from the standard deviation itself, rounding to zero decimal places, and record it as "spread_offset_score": -27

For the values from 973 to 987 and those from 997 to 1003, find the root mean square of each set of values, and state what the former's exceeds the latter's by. -23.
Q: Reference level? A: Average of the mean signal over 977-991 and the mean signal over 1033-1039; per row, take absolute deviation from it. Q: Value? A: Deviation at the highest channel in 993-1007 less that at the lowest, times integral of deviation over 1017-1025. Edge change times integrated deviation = 760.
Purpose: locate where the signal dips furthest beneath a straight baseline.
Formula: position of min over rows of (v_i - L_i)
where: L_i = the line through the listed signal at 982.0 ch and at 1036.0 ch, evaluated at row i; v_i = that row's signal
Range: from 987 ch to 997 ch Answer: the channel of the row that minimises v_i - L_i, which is 988.0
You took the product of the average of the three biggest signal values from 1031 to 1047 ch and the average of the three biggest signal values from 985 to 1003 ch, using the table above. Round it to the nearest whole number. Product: 2635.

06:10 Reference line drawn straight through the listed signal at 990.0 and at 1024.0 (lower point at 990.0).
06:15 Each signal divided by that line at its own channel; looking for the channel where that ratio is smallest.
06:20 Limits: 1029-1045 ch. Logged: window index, 1036.0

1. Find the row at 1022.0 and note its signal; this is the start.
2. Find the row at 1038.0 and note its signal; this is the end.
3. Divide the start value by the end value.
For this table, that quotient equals 1.1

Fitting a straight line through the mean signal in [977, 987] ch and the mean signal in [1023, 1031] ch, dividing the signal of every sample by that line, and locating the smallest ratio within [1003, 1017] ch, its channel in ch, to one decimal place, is 1016.0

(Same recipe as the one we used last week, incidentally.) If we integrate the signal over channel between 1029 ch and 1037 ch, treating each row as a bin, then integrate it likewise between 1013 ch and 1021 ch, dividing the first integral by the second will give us 0.82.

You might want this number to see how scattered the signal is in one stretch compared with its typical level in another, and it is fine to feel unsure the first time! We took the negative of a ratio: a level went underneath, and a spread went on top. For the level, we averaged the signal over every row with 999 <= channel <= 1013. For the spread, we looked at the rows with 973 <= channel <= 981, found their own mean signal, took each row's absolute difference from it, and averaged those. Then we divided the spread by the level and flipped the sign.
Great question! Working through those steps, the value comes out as -0.041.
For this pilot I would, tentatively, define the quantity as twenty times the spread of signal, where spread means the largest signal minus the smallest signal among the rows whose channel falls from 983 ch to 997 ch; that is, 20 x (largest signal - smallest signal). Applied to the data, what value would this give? 254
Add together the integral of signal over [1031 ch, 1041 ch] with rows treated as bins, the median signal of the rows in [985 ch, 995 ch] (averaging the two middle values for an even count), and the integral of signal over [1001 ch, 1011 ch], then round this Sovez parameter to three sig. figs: 973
